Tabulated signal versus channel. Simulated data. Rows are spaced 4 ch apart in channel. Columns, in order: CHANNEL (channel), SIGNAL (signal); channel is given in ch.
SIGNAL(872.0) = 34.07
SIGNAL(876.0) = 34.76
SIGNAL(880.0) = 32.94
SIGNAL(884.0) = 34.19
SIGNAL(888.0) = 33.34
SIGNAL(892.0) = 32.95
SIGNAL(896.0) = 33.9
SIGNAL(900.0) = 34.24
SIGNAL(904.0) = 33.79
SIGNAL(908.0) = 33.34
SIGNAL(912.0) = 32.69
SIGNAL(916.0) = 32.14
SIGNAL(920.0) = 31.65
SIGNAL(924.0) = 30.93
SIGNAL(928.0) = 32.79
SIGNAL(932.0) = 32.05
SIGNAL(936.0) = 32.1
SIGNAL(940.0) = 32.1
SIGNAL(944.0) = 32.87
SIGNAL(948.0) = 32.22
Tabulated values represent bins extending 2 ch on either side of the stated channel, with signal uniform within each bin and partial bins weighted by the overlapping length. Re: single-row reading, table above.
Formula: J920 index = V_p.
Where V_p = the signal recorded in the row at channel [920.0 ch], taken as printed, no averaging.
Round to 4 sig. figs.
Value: 31.65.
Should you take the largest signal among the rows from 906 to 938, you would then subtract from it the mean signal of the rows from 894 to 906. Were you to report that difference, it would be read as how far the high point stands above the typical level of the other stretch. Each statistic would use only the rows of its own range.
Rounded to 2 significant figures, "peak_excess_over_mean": -0.64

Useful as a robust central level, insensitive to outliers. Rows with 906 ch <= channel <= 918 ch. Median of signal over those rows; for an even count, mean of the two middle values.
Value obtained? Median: 32.7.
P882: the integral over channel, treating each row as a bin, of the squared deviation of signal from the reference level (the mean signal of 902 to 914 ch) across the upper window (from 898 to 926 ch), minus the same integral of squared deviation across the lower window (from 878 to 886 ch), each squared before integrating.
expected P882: 40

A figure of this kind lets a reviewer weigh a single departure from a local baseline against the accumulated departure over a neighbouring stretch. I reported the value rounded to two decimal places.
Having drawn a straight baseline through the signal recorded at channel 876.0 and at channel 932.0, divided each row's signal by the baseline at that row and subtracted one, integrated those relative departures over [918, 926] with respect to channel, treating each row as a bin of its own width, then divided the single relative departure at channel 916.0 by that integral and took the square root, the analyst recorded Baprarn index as 0.26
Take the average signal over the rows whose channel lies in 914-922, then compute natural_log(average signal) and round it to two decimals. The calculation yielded 3.46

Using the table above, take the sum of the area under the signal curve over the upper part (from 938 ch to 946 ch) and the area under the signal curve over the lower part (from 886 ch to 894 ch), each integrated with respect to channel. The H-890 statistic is 525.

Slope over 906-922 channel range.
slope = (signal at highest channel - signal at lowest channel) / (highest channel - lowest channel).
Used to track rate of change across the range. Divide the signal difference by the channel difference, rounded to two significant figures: -0.14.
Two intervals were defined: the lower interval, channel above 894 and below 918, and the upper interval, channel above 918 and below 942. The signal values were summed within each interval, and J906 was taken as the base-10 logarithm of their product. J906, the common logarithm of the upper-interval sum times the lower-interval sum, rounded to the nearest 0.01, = 4.58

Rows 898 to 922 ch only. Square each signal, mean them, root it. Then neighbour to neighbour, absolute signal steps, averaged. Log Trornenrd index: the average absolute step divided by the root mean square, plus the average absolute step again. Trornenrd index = 0.53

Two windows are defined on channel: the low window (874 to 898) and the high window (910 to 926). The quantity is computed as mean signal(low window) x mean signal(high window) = 1073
